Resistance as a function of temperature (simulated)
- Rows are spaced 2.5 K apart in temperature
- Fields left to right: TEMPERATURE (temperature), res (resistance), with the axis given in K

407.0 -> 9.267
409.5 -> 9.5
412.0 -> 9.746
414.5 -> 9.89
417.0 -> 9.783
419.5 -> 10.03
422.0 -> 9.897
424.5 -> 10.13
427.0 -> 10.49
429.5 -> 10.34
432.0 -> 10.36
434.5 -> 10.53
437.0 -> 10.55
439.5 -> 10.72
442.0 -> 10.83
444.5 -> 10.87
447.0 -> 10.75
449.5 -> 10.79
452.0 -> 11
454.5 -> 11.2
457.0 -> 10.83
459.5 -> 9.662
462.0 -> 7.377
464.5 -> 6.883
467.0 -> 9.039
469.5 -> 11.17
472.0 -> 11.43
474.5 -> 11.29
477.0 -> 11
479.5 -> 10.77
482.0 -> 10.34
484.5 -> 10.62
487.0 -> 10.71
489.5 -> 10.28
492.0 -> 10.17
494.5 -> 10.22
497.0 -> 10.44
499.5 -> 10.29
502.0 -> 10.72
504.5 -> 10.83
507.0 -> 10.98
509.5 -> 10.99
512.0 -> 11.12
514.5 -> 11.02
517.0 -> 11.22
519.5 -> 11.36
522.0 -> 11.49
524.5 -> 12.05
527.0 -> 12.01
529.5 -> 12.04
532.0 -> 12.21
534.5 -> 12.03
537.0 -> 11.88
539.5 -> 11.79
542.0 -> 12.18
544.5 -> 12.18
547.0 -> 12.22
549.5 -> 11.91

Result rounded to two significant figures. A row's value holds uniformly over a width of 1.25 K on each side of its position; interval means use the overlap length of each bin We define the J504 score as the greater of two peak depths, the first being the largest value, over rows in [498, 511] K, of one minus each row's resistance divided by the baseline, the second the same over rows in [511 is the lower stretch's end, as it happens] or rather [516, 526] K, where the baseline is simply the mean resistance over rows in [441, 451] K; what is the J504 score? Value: 0.048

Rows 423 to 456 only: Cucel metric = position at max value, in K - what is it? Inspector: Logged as 454.5 K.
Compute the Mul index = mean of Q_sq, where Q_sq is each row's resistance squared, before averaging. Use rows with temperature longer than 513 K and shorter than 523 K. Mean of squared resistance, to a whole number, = 127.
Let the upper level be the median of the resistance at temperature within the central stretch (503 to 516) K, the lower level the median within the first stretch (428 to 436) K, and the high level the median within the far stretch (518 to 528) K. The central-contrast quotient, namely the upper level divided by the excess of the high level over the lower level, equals 7.9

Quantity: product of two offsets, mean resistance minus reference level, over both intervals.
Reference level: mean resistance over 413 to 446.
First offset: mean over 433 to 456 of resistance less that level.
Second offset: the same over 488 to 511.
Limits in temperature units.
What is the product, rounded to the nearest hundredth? 0.10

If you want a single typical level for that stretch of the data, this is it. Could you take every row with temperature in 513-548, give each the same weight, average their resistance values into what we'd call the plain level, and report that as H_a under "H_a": 11.83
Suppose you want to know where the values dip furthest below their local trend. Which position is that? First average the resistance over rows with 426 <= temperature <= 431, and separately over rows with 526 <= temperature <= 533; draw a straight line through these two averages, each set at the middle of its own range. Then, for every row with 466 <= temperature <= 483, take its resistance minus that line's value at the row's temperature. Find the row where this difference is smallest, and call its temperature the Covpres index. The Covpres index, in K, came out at 467.0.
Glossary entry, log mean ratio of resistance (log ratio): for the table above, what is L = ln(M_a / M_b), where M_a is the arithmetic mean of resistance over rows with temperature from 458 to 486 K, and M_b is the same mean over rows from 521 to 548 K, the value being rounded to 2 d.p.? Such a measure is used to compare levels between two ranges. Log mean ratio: -0.19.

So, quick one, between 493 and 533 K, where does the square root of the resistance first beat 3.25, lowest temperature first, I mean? 502.0 K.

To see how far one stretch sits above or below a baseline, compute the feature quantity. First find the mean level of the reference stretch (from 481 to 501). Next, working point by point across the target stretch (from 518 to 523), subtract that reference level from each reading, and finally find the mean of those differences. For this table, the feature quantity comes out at 1.0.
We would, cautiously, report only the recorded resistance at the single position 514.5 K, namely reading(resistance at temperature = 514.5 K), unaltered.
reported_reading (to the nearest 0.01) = 11.02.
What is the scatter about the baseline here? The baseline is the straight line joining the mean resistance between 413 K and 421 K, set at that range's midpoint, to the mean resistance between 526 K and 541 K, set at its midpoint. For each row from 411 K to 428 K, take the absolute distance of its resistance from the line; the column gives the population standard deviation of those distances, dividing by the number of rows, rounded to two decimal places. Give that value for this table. 0.12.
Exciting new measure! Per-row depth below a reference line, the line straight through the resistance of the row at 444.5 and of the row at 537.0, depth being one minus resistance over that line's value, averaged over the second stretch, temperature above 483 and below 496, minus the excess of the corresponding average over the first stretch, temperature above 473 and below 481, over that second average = 0.15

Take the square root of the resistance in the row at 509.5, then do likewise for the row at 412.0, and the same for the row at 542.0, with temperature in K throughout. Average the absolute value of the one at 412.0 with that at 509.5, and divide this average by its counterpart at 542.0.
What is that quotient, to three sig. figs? 0.922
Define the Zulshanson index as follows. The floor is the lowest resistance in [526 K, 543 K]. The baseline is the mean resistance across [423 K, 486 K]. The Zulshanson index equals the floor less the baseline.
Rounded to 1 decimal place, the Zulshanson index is 1.4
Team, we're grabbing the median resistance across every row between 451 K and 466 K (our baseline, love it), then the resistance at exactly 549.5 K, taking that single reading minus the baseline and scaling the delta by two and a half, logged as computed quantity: 4.2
